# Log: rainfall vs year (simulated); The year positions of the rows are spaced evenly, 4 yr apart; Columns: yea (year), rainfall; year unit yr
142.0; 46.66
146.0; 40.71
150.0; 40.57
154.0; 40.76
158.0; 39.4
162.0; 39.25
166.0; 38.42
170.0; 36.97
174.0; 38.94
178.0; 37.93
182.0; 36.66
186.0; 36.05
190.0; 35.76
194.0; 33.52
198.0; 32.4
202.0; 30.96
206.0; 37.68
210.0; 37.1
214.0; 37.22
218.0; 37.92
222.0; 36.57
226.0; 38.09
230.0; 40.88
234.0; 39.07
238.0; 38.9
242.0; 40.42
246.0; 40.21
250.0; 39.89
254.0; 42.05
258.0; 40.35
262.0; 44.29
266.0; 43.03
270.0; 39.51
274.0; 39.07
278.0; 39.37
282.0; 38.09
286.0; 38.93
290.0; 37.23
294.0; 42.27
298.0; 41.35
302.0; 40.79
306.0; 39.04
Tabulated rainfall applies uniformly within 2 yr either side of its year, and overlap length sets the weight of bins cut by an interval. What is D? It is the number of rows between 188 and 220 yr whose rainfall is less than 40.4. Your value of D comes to 8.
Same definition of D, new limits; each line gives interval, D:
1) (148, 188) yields 8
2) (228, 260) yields 5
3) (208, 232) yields 5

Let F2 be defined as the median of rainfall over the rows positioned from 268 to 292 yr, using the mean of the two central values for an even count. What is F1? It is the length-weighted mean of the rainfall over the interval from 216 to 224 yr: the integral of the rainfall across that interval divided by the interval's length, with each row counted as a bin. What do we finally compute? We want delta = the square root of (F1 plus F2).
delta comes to 8.73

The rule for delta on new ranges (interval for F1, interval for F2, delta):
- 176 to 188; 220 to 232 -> 8.66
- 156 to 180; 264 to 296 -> 8.82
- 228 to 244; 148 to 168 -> 8.90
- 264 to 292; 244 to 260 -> 8.92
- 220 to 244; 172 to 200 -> 8.66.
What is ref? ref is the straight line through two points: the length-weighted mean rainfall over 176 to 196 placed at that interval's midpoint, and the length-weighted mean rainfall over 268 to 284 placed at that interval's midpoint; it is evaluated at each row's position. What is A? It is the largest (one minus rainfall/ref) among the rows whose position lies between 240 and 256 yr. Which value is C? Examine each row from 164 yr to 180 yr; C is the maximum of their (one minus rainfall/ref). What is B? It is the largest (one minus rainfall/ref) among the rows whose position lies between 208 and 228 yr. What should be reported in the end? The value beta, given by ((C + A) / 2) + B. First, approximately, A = -0.046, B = 0.017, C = -0.04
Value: -0.028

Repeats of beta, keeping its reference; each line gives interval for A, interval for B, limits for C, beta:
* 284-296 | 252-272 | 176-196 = 0.048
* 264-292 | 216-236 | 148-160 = -0.017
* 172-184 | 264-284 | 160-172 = -0.004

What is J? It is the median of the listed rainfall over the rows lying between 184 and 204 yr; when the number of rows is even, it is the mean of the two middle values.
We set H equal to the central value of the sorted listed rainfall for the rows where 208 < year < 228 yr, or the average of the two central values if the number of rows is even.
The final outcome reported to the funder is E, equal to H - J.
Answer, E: 3.7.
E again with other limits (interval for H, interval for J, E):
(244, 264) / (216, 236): 2.3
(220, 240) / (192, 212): 5.4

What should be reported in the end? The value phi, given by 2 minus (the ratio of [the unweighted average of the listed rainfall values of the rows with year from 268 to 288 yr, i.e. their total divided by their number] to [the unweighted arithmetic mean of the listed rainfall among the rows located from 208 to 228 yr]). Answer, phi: 0.96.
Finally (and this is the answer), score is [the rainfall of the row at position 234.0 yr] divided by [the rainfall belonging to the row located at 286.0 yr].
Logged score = 1.00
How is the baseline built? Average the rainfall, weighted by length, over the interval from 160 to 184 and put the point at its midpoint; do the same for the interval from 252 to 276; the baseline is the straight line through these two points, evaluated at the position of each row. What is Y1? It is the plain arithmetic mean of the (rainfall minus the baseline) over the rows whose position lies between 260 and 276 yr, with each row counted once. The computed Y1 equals -0.1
